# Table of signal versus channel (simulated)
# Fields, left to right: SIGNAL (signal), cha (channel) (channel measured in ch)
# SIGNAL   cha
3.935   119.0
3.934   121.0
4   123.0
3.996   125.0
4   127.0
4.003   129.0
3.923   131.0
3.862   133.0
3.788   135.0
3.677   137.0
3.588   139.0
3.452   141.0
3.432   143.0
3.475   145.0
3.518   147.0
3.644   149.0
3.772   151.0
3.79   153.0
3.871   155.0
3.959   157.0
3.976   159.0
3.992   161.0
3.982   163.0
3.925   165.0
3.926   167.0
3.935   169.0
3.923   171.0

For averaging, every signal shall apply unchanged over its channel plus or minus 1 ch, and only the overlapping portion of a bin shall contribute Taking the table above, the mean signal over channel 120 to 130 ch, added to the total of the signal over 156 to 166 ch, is 23.8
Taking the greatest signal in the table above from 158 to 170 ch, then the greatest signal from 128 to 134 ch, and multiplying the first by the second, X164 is 16.0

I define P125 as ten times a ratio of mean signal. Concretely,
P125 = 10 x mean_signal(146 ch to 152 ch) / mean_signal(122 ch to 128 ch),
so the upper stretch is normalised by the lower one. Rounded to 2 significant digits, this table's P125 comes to 9.1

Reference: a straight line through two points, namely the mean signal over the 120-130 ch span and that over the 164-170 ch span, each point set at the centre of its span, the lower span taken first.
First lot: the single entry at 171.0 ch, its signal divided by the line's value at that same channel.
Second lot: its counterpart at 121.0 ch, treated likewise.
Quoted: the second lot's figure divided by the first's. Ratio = 0.99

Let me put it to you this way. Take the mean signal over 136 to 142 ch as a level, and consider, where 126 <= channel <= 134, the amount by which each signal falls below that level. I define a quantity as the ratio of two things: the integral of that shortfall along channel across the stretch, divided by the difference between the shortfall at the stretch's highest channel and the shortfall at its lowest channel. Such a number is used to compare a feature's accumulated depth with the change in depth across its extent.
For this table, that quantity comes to -22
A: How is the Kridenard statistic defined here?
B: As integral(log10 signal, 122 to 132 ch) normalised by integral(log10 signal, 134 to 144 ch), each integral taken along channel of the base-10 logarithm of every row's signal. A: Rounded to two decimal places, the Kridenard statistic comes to 1.08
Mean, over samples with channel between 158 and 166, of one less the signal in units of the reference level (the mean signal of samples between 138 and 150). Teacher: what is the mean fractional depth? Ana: -0.13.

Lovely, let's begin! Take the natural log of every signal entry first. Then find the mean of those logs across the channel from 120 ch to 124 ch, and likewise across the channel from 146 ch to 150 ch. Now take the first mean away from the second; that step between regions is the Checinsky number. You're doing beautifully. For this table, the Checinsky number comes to -0.10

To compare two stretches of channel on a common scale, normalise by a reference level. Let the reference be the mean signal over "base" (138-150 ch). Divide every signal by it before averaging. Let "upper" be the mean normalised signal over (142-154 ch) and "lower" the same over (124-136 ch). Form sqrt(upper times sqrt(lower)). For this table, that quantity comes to 1.04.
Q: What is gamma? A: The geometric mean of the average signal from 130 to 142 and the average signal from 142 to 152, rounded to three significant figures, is 3.64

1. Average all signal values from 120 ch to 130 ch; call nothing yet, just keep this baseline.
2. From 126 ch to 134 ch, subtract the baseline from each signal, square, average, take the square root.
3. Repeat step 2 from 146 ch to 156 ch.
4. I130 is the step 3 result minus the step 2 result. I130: 0.2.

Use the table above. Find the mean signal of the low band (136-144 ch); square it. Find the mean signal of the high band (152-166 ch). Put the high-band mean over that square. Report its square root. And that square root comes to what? 0.56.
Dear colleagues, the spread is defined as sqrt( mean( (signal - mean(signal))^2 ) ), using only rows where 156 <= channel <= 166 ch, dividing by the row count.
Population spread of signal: 0.023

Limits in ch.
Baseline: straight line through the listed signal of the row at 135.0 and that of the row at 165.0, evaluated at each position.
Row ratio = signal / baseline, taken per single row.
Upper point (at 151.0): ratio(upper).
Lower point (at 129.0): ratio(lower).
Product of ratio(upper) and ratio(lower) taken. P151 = 1.04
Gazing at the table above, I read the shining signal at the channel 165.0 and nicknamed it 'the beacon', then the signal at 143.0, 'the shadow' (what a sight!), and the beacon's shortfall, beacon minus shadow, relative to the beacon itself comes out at 0.13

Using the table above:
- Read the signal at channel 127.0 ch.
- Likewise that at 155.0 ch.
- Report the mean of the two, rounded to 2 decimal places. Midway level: 3.94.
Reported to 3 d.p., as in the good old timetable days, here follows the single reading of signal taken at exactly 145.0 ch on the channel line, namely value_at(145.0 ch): 3.475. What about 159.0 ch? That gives 3.976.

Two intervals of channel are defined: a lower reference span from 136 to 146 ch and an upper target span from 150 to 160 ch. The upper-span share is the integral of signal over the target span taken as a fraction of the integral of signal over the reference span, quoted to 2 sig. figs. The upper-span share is 1.1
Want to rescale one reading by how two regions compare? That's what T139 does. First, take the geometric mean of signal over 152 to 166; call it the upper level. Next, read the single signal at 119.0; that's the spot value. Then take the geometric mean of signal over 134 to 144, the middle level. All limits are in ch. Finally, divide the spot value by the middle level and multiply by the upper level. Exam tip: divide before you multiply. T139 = 4.31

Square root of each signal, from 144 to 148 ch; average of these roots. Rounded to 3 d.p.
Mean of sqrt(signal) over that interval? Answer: 1.870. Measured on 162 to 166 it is 1.988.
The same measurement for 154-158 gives 1.979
